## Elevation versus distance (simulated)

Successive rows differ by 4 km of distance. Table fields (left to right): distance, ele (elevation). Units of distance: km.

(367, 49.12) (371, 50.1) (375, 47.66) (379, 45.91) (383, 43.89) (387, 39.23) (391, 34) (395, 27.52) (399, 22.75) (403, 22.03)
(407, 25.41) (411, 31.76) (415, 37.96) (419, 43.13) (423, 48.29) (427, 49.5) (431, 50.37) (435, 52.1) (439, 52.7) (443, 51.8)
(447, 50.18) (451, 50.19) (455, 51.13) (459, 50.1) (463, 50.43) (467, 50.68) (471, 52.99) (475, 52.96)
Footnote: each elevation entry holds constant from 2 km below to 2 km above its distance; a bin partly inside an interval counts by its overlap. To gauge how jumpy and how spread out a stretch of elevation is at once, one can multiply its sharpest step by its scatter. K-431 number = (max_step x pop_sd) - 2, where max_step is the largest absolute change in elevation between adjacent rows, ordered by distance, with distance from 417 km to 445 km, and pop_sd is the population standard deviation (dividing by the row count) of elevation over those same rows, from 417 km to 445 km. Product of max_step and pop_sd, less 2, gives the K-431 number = 14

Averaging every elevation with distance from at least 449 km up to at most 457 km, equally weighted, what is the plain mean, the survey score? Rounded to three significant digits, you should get 50.7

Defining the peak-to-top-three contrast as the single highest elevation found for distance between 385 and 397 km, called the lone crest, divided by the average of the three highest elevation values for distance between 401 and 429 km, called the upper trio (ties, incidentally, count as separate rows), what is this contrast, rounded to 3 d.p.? 0.835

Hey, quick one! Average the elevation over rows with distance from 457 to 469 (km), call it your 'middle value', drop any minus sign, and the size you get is 50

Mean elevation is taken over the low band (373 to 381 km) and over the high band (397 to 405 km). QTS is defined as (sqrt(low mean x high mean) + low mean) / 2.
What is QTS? 40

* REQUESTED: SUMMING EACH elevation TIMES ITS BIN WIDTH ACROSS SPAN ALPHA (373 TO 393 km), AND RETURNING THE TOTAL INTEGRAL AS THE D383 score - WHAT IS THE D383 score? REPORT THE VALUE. 843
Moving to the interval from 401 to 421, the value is 641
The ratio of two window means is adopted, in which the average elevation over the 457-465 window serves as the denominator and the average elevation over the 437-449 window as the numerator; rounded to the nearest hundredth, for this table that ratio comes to 1.03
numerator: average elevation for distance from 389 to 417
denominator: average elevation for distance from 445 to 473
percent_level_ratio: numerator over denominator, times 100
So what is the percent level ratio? 57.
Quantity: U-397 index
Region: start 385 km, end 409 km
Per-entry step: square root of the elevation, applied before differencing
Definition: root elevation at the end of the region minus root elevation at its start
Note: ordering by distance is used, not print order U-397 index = -1.2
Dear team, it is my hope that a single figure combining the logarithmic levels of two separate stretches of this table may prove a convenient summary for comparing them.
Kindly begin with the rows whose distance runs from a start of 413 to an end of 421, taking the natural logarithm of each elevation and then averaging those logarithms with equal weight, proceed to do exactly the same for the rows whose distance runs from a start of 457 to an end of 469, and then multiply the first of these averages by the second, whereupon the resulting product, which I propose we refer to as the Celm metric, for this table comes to 14.5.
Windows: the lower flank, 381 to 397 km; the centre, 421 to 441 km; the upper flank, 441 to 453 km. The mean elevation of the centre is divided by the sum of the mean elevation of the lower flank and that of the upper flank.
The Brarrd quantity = 0.58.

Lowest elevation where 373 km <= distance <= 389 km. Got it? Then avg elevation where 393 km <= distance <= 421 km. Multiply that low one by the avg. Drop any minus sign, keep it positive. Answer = 1180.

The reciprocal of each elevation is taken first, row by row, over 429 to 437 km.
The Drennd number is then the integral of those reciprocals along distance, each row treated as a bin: 0.16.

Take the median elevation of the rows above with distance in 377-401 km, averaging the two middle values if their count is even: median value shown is 37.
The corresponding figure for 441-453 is 50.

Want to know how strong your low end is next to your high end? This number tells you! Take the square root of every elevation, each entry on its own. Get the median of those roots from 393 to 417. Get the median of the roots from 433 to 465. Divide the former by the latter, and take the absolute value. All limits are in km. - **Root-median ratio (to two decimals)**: 0.72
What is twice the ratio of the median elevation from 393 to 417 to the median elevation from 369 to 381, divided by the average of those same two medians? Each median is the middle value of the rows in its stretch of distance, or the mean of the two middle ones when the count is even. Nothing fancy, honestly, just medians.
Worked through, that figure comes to 0.0300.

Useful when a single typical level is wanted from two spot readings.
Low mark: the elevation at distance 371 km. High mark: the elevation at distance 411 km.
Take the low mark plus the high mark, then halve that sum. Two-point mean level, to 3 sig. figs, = 40.9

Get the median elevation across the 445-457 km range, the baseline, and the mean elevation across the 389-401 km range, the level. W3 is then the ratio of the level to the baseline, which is 0.6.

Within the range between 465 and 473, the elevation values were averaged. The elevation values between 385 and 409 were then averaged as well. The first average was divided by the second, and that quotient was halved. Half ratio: 0.91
